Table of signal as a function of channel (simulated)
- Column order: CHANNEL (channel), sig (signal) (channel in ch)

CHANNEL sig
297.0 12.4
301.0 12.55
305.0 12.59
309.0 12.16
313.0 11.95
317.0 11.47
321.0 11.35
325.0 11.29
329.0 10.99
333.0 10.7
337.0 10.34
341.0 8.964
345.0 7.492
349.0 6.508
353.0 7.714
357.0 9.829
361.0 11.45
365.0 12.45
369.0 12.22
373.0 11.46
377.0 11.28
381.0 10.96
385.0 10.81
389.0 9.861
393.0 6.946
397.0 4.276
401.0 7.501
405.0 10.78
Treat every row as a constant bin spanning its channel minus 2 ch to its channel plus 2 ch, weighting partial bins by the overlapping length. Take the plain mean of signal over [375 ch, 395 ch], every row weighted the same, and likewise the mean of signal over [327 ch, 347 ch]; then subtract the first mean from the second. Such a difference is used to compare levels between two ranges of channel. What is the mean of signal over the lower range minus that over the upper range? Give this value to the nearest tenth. -0.3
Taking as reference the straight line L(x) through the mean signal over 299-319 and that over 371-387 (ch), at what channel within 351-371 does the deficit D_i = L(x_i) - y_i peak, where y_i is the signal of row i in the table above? 353.0 ch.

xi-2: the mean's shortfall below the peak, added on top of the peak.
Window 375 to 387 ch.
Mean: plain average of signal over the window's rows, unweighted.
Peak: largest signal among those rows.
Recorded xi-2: 11.5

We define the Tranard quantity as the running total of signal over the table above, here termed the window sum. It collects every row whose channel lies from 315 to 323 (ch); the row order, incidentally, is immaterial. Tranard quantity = 22.8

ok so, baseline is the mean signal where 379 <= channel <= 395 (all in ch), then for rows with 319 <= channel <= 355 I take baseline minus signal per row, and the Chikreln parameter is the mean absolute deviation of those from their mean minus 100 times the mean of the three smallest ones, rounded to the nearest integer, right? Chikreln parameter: 158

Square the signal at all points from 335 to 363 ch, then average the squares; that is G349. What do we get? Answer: 82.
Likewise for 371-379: 129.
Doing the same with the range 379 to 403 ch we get 76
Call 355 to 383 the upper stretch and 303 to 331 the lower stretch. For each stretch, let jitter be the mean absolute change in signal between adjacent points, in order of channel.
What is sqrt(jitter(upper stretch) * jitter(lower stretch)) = 0.43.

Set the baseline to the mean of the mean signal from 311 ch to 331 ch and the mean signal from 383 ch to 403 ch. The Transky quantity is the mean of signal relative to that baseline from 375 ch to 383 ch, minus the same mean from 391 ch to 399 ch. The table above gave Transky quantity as 5.5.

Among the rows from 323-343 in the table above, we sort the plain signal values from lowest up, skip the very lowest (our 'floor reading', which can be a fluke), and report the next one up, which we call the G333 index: 10.34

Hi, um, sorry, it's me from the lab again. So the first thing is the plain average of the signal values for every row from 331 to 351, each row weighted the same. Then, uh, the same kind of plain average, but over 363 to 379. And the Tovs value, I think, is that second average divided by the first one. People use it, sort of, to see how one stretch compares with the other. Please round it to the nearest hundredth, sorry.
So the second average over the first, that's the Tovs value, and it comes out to 1.35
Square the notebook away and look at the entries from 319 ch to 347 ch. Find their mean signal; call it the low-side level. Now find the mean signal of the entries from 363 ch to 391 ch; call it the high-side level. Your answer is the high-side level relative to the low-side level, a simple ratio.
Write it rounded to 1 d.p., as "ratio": 1.1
